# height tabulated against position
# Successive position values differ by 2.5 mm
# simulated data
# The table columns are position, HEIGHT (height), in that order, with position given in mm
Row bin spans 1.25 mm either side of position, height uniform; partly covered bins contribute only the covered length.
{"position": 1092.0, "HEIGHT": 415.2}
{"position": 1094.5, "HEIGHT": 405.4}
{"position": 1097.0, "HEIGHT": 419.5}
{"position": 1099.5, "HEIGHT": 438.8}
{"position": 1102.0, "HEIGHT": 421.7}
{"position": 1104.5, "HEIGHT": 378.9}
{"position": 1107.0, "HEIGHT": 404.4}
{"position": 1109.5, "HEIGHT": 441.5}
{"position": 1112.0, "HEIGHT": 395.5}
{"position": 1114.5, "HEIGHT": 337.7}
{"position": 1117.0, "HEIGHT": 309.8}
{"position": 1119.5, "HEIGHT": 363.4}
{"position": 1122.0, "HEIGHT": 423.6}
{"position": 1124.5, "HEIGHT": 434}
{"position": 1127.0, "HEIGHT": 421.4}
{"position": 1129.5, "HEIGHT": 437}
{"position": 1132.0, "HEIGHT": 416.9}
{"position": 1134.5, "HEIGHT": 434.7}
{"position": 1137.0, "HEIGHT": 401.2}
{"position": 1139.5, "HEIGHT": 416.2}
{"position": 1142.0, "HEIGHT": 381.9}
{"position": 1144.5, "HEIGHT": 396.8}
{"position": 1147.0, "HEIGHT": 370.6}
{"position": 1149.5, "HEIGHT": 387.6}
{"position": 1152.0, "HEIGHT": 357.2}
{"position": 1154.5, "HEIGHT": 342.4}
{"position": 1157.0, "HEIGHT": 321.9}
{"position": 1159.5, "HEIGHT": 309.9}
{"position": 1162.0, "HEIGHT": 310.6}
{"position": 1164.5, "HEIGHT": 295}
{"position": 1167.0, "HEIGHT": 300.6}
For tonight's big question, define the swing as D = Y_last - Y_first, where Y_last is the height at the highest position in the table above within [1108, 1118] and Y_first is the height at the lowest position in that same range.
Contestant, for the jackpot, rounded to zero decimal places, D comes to -132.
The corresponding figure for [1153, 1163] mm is -32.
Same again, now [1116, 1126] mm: 124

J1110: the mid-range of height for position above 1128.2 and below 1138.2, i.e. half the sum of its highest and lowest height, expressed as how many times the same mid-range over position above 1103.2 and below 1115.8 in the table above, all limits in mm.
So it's 1.08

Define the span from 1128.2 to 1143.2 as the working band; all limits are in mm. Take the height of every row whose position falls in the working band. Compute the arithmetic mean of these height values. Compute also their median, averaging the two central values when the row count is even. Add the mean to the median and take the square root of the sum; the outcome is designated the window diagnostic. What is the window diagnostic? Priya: 28.8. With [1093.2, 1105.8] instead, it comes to 28.9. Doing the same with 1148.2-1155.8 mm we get 26.8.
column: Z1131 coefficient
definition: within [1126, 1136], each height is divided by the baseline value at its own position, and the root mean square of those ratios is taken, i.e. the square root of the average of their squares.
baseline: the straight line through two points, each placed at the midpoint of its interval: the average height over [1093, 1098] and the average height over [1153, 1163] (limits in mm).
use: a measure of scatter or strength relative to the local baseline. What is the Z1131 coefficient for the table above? 1.18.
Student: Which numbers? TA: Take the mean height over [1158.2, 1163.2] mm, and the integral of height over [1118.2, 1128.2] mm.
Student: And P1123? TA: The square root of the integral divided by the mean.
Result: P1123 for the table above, 3.6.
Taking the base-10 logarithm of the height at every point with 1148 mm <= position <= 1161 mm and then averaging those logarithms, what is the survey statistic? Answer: 2.535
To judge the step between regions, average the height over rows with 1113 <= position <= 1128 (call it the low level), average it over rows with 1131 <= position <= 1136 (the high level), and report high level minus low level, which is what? 44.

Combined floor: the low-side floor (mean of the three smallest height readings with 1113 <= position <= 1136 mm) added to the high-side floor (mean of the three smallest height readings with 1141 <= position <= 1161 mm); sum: 662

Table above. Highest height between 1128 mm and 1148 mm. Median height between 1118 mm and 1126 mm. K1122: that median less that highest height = -13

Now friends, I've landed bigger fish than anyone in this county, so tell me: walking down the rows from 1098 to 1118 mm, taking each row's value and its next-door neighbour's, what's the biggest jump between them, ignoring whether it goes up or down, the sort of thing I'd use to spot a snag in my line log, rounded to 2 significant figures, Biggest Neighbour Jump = 58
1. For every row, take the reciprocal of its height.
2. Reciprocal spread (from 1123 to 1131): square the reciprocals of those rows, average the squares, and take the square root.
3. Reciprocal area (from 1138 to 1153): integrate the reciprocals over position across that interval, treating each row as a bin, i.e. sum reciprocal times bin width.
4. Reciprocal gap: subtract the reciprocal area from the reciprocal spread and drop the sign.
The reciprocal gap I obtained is 0.037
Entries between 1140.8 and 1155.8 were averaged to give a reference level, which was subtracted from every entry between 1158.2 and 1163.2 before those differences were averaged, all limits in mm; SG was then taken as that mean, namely -62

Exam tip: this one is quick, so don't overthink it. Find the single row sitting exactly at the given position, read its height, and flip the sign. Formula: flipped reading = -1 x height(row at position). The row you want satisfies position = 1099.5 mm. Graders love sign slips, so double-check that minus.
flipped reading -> -439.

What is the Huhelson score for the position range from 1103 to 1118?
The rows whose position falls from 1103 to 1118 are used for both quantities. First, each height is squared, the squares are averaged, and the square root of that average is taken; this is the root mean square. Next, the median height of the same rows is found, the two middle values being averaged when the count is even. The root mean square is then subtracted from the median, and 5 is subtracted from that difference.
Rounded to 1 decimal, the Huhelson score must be 1.7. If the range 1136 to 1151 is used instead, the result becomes -5.5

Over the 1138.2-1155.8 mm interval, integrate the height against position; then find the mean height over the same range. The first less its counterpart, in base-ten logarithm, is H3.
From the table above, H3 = 3.80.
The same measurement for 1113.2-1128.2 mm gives 3.73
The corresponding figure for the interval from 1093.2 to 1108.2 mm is 3.76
